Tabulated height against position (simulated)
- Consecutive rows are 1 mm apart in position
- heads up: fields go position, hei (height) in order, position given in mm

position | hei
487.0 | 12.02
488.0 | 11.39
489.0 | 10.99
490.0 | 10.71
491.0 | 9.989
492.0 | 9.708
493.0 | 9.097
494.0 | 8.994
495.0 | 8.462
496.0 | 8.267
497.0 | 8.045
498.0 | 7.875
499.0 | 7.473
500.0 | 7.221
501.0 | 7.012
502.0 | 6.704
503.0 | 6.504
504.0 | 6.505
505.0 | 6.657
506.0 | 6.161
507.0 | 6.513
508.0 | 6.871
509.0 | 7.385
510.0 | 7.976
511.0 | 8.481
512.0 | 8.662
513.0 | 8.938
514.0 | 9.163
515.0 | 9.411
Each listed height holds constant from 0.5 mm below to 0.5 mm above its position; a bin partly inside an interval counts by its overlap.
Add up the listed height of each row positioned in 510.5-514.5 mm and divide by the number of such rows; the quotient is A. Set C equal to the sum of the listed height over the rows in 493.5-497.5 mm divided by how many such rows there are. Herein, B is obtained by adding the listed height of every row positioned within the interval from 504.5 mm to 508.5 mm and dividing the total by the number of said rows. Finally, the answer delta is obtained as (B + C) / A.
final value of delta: 1.7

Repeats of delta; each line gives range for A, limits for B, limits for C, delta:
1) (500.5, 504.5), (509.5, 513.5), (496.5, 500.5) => 2.4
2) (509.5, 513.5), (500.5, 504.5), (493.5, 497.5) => 1.8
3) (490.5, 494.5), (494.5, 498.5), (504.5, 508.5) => 1.6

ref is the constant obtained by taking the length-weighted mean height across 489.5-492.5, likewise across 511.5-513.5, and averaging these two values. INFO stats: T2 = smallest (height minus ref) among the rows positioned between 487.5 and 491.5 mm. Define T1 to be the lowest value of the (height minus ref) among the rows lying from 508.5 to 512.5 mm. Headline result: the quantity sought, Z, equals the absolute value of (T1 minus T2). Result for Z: 2.6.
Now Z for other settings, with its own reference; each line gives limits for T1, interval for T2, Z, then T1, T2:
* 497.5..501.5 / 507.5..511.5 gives 0.1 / -2.5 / -2.6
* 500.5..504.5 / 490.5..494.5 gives 2.5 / -3.0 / -0.5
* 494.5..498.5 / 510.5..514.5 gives 0.6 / -1.6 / -1.0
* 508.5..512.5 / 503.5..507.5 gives 1.2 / -2.1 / -3.3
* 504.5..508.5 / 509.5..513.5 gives 1.8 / -3.3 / -1.5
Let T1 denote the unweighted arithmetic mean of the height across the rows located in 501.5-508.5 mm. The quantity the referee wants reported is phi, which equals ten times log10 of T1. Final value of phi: 8.2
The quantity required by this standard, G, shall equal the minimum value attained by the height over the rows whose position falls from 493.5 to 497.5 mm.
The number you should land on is 8.045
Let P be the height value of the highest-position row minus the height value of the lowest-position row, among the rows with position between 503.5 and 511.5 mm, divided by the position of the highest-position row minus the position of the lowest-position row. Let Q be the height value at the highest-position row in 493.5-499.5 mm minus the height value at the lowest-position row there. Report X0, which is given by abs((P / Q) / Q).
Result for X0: 0.12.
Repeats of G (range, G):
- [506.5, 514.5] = 6.513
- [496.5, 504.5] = 6.504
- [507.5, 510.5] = 6.871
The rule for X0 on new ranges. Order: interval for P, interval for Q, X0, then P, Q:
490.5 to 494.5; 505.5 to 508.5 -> 0.66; -0.33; 0.7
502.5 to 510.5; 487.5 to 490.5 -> 0.45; 0.21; -0.7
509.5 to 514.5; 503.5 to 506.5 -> 2.51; 0.30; -0.3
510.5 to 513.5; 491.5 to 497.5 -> 0.08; 0.23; -1.7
